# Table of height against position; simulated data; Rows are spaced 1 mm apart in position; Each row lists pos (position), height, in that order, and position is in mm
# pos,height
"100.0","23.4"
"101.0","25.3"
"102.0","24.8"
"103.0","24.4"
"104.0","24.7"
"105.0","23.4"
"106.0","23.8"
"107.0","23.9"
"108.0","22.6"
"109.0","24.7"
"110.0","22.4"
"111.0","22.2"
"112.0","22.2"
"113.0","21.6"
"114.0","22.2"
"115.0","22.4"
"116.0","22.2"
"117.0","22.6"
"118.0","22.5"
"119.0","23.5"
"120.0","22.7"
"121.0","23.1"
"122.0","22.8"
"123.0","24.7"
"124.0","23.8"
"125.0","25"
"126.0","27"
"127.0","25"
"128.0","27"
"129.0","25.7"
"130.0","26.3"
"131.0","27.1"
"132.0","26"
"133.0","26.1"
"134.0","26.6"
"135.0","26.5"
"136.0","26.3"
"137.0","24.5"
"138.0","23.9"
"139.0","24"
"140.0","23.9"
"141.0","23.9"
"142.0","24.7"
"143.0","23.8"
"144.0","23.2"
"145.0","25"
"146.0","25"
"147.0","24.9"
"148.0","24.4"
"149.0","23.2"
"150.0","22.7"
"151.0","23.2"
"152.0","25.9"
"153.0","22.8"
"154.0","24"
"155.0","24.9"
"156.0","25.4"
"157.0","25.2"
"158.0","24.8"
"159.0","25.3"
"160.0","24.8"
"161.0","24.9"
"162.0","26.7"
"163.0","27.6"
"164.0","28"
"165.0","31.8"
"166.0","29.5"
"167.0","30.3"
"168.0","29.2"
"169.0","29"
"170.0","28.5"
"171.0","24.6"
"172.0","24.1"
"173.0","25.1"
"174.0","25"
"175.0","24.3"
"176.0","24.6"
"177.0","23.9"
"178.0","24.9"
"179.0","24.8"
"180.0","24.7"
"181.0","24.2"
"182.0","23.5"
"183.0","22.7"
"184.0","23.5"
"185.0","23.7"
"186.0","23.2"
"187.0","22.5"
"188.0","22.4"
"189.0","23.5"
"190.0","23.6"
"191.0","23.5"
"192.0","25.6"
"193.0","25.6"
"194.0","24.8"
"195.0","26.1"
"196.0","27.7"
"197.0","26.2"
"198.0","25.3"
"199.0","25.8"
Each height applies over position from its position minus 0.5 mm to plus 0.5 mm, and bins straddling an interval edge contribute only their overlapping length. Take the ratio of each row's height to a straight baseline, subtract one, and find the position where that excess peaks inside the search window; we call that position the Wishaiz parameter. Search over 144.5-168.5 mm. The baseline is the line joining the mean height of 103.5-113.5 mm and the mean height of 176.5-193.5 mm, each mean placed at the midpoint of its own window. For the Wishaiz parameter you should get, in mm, 165.0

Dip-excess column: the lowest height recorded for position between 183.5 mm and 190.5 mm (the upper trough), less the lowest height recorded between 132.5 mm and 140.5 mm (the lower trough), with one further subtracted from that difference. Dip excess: -2.50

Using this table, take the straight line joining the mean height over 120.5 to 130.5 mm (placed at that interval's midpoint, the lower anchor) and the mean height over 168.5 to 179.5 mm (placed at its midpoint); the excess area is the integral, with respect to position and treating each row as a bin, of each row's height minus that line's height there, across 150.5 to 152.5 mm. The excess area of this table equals -1.3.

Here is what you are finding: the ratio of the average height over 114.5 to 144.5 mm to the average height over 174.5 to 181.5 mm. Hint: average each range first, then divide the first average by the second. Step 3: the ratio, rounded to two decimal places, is 1.00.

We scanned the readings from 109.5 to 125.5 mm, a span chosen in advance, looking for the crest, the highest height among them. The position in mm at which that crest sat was 125.0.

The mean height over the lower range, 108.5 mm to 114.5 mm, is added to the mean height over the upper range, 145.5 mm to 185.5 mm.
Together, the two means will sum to 47.9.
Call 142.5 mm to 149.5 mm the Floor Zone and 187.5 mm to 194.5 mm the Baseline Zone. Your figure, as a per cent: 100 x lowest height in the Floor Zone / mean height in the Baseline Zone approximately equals 96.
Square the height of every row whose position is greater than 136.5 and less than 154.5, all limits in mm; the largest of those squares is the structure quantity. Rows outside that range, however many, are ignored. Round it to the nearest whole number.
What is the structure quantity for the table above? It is 671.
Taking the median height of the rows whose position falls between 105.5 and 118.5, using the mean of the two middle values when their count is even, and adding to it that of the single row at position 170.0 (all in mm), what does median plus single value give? 50.9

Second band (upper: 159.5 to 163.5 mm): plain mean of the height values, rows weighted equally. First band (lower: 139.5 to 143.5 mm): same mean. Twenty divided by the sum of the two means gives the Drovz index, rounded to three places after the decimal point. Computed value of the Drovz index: 0.399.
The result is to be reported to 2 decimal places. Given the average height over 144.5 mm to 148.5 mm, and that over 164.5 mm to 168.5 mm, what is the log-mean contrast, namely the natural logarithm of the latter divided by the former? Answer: 0.20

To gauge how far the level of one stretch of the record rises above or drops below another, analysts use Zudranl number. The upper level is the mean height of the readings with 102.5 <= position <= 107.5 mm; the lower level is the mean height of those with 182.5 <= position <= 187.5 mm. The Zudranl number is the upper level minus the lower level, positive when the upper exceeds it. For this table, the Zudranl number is 0.9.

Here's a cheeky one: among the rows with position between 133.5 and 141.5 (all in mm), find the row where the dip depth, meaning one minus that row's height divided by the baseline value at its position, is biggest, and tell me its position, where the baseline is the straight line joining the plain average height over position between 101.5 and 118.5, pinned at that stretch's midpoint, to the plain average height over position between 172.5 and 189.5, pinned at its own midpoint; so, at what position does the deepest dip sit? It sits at 141.0 mm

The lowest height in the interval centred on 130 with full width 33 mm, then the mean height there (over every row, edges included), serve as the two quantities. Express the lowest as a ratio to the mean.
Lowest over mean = 0.91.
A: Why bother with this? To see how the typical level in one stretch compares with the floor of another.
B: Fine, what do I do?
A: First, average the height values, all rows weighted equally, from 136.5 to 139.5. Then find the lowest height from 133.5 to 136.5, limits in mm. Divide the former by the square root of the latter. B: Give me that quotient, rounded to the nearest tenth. 4.7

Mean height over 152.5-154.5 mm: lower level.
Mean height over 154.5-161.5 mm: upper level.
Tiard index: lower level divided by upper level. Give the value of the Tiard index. 0.93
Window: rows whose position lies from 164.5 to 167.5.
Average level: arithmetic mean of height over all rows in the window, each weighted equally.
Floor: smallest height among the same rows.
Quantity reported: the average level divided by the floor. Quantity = 1.04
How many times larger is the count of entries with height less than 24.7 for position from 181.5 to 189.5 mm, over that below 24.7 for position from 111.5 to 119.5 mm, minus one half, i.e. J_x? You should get 0.50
